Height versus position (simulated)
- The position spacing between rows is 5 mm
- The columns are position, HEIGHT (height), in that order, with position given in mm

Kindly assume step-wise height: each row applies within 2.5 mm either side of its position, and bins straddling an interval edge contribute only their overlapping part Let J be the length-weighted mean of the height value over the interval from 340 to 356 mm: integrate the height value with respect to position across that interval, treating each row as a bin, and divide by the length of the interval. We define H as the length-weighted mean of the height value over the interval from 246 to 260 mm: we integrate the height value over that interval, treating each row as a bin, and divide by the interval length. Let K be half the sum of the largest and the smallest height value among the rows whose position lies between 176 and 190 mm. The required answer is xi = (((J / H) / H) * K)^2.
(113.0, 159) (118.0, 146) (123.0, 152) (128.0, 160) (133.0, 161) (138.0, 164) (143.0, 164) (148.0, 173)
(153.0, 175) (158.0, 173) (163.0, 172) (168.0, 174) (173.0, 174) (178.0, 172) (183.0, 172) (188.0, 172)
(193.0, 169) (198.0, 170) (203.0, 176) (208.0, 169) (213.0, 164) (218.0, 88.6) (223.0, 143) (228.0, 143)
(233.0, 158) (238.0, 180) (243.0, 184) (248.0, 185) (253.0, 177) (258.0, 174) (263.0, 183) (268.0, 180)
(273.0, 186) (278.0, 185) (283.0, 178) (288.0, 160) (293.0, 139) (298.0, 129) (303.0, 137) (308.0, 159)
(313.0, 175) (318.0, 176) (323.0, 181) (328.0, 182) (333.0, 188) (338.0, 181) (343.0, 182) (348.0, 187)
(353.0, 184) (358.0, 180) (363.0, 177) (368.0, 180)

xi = 0.99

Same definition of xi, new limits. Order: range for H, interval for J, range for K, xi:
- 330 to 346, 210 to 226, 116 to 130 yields 0.37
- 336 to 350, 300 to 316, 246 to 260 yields 0.70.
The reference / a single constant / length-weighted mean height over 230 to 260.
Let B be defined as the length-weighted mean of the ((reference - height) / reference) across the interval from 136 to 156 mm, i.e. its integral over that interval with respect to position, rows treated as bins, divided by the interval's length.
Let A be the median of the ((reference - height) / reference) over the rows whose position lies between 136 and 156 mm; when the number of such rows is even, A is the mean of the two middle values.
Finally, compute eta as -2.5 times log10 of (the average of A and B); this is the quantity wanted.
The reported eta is 3.5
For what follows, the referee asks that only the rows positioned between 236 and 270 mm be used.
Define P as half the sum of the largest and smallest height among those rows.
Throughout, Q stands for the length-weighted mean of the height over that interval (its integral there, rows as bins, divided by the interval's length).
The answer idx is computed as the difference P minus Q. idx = -0.9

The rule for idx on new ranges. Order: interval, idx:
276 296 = -2.1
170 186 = 0.3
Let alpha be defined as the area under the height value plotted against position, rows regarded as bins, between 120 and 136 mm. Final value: 2520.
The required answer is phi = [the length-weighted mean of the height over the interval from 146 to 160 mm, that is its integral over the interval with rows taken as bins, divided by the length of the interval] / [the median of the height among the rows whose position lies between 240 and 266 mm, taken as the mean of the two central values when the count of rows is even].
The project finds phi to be 0.95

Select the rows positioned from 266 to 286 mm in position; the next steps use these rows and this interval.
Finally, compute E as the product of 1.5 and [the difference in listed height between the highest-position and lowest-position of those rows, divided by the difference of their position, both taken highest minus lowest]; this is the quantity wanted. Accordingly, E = -0.2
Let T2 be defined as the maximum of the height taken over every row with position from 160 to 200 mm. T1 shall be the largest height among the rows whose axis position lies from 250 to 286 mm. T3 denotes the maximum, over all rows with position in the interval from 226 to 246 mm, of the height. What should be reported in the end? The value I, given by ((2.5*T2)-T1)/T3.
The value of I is 1.35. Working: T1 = 186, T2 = 174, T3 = 184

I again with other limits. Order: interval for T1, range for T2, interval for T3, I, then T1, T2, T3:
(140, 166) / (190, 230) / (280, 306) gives 1.49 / 175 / 176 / 178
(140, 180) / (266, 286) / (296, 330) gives 1.59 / 175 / 186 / 182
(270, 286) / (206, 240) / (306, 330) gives 1.45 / 186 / 180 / 182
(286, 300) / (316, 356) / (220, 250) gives 1.68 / 160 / 188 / 185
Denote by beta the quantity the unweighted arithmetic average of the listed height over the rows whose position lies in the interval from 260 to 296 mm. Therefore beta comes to 173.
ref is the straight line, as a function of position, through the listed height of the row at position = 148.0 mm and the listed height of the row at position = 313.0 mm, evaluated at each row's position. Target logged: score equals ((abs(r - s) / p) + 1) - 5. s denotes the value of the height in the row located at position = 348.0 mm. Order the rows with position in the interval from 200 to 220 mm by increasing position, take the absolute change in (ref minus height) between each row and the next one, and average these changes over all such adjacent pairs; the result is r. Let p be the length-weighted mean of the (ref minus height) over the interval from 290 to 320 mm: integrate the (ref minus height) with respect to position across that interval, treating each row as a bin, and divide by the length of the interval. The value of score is 3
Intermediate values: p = 22.7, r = 29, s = 187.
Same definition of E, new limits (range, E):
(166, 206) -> 0.1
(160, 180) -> 0.0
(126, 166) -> 0.5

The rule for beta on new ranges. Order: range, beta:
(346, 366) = 182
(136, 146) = 164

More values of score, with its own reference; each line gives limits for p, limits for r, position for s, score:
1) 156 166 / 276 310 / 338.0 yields 270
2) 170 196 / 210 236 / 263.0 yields 87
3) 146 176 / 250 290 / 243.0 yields -548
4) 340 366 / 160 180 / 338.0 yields -32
